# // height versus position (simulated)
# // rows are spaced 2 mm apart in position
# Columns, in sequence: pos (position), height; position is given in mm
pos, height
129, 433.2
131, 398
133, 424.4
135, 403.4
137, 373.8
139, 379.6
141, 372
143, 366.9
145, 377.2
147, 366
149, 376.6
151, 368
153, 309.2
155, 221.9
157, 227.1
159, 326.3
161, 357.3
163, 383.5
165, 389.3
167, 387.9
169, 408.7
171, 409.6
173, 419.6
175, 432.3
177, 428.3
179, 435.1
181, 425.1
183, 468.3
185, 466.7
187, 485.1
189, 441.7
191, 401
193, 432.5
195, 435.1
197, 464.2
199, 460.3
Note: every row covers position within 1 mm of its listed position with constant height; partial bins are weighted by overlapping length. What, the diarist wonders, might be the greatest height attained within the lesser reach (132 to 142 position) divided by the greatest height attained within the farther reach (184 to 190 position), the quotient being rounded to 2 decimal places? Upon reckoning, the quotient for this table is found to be 0.87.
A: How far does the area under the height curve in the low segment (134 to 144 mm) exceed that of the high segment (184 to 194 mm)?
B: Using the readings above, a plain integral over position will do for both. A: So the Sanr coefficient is -663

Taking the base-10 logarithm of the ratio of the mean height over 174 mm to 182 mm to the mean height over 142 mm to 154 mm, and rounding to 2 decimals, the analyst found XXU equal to 0.08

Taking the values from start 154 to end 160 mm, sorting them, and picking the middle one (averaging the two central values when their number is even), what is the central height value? 227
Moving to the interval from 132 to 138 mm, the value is 403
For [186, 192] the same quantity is 442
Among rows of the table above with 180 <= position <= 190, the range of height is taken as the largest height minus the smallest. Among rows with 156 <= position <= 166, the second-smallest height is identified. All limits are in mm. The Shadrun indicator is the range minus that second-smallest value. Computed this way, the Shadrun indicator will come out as -266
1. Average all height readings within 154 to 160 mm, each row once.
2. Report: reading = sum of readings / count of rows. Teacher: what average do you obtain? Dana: 258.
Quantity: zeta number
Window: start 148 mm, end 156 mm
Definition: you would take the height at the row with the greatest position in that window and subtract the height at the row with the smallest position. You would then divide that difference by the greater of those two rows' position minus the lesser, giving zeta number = -26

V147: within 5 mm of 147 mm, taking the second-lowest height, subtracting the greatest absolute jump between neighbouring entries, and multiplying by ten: 3557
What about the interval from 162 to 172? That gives 3671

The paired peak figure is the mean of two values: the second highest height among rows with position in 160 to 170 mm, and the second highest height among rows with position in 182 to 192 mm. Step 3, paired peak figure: 429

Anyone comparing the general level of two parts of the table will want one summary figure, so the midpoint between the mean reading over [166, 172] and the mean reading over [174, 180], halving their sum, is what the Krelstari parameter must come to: 417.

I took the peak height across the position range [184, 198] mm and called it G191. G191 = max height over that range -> 485.1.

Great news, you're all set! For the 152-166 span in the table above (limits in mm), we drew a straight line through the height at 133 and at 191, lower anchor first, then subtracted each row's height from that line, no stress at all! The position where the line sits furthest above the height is 155 mm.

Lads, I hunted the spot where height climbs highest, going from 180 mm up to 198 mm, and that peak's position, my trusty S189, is 187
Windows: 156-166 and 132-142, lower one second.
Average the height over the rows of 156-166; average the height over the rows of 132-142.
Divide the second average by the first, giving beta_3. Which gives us 1.16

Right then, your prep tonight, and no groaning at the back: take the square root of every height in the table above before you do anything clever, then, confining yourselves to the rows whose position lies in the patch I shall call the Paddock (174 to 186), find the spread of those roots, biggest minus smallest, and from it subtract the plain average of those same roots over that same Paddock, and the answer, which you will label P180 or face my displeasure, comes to -20.0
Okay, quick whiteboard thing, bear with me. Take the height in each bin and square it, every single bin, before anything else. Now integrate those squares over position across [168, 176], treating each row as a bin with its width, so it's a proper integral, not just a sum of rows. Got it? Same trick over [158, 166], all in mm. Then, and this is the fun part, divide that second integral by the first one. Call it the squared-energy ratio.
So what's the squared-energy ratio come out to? 0.76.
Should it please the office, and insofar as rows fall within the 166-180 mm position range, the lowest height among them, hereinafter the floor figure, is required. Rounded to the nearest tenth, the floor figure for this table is 387.9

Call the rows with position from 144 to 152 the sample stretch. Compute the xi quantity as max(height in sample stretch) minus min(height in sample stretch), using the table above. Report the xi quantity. 11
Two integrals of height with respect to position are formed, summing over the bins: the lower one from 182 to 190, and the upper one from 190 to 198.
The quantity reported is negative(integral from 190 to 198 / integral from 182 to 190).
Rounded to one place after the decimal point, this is -0.9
